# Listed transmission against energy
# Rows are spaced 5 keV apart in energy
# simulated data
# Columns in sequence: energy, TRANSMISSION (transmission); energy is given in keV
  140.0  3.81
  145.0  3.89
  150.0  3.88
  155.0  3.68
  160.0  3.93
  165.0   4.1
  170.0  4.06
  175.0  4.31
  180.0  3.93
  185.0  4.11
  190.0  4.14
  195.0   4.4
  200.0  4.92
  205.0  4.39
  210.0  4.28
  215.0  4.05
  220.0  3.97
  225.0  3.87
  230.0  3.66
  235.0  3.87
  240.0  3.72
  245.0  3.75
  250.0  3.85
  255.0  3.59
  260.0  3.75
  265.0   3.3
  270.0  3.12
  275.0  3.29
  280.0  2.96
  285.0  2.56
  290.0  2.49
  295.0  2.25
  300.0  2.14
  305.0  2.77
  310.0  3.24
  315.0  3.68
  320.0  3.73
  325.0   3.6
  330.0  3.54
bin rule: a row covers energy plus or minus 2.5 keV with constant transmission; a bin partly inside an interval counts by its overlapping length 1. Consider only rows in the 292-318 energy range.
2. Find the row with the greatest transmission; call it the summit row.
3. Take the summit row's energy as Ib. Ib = 315.0 keV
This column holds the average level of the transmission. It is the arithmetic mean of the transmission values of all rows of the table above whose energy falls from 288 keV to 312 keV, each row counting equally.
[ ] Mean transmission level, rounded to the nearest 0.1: 2.6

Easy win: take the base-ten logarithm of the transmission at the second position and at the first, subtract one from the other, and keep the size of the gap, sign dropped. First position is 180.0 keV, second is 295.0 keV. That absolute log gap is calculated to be 0.24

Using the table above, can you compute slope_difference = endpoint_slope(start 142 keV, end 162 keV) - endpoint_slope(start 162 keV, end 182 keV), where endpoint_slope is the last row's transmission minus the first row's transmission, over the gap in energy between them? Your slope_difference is 0.01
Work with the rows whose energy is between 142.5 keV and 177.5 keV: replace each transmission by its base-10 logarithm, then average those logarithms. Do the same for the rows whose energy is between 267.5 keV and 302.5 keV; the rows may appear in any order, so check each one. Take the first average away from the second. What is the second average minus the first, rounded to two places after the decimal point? -0.18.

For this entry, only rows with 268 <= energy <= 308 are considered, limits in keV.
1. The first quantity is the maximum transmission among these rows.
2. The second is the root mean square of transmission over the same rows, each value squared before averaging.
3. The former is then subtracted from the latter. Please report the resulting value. -0.6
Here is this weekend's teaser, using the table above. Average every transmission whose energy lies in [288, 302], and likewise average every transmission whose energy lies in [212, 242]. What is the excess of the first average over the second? -1.6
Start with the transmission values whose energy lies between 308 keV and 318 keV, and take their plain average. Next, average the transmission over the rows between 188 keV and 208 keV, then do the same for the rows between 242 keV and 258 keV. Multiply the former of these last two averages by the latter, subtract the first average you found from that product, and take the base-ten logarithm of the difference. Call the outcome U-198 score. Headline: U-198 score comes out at 1.12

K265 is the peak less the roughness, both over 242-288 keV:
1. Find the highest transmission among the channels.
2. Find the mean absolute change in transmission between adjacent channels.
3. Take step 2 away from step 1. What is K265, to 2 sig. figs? 3.6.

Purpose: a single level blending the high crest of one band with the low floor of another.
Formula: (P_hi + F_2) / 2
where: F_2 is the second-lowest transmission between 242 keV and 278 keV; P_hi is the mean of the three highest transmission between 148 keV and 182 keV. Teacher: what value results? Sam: 3.72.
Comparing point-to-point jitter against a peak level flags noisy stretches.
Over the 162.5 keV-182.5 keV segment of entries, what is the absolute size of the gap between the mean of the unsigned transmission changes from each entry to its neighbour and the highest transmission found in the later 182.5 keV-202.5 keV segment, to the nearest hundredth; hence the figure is 4.70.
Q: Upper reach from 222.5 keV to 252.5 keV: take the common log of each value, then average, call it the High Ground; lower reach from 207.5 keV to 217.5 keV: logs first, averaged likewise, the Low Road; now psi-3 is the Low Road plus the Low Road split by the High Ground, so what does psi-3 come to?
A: 1.69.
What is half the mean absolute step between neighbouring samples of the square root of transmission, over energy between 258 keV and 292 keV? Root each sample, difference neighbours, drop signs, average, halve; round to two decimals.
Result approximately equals 0.04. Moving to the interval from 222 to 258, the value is 0.02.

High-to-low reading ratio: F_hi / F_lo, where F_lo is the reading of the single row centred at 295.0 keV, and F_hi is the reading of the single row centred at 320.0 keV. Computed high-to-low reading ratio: 1.66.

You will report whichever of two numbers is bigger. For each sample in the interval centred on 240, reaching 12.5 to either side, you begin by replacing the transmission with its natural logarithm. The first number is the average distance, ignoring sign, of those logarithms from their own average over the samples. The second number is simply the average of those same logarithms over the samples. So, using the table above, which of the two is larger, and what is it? 1.33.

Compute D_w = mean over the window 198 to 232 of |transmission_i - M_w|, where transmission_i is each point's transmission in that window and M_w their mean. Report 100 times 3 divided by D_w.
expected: 953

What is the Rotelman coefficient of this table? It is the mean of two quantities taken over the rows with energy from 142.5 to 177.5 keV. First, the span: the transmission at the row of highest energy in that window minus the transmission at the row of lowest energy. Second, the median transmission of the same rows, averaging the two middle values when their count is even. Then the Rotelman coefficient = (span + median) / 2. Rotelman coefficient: 2.2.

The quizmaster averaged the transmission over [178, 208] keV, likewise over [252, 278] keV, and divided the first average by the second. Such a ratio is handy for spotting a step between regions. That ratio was 1.3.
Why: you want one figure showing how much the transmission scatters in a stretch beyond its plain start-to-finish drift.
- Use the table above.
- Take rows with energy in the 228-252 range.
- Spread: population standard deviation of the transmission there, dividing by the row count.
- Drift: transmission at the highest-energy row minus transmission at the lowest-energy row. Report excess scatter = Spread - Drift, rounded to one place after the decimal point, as -0.1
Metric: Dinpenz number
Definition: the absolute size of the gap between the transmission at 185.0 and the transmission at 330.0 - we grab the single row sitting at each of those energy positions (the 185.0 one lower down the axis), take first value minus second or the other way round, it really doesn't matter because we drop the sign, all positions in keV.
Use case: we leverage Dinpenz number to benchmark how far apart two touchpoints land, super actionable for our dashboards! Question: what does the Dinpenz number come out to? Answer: 0.57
